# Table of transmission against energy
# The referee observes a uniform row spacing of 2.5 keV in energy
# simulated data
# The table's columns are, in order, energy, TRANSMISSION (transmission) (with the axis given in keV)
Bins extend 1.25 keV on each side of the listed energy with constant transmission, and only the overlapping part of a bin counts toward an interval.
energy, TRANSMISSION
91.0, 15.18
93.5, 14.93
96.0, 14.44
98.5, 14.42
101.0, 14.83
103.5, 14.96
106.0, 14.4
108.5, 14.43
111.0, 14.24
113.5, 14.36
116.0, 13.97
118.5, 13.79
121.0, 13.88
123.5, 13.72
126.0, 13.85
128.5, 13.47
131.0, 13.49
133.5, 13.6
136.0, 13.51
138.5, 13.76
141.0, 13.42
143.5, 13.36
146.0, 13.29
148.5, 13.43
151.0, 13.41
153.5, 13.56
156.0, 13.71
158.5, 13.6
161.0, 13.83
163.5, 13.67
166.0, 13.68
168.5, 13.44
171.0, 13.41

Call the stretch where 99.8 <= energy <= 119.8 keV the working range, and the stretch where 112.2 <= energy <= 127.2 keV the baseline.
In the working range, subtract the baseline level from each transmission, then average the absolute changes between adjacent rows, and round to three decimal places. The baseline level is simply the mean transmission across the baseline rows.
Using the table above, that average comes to 0.229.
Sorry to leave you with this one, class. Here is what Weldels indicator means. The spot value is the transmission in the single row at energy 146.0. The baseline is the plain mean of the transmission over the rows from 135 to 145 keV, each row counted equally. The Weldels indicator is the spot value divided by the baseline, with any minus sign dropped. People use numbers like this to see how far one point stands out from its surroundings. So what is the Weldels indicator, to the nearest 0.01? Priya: 0.98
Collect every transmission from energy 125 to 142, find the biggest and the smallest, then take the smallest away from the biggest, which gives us 0.43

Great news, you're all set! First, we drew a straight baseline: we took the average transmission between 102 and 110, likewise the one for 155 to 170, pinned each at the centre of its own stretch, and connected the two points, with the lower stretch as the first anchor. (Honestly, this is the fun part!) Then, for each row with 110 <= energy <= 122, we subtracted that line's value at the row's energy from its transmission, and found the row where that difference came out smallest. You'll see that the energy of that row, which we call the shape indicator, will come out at 118.5 keV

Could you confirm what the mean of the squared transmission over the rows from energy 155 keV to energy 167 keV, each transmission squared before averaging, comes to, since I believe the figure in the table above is 188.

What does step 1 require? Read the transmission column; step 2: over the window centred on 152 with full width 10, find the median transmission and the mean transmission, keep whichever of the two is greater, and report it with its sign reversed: -13.5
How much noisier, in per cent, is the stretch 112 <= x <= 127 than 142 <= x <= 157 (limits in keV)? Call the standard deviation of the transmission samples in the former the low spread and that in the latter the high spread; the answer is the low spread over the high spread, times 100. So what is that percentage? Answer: 150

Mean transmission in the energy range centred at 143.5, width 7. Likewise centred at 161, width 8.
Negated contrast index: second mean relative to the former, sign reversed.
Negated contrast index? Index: -1.03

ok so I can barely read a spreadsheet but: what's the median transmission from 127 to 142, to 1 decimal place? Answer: 13.5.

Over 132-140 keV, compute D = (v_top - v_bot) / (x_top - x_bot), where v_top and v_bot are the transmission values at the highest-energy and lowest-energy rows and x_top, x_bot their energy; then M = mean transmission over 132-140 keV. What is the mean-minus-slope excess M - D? 13.6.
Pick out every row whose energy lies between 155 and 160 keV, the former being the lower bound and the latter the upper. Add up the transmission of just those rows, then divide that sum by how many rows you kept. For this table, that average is 13.66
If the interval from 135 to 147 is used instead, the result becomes 13.47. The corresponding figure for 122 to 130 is 13.68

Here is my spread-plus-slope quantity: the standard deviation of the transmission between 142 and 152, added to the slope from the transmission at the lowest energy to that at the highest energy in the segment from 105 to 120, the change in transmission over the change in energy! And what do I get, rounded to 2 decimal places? 0.01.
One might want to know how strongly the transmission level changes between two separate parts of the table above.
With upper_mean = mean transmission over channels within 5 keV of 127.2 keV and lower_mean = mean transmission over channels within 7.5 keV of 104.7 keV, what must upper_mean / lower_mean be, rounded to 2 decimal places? 0.94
